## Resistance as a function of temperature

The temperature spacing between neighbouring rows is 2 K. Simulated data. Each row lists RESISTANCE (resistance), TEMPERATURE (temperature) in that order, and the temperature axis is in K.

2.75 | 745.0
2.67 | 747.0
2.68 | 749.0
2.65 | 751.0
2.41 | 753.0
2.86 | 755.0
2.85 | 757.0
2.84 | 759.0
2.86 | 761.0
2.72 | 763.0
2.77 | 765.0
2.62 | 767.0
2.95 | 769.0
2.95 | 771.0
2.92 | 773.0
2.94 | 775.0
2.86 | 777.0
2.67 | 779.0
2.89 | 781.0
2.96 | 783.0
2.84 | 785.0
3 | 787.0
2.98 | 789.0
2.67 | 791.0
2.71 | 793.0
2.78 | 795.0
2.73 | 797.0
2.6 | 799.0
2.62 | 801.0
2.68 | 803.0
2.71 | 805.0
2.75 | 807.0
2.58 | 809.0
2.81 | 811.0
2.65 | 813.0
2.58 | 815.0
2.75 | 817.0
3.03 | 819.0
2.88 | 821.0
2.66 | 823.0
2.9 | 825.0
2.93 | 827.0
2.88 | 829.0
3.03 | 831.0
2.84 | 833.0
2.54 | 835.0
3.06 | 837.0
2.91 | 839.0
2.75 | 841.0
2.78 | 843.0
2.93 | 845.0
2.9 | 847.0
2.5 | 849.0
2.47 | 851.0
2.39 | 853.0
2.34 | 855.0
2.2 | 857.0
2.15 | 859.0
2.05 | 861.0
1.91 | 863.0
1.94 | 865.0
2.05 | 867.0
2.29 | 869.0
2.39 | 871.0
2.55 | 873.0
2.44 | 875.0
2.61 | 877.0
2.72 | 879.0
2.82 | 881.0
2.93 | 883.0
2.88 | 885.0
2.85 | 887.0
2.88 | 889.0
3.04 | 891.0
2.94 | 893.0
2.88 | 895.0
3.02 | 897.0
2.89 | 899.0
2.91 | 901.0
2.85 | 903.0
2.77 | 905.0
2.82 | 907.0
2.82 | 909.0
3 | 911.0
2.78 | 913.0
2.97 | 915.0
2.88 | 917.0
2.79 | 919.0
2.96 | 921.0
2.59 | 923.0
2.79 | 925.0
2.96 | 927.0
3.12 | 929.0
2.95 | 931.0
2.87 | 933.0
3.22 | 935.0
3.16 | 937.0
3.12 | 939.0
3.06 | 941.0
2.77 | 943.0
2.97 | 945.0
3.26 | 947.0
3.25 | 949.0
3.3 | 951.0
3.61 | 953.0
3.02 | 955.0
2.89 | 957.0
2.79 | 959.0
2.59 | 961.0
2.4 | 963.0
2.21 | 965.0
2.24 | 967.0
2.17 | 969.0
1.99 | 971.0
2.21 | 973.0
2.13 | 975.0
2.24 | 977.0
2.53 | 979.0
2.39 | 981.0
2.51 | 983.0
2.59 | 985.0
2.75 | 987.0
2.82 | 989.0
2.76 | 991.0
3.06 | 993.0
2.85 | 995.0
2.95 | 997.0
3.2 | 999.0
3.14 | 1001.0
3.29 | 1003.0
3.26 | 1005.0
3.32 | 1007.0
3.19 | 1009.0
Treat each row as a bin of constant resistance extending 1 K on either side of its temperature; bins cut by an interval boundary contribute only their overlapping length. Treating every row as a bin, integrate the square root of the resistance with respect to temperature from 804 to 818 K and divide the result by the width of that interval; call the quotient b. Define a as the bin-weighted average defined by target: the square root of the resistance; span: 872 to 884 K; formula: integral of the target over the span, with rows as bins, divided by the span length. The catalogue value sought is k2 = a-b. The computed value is 0.00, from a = 1.64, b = 1.64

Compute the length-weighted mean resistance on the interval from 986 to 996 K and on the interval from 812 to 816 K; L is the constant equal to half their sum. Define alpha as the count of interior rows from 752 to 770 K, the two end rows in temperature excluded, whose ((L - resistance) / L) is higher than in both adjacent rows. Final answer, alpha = 3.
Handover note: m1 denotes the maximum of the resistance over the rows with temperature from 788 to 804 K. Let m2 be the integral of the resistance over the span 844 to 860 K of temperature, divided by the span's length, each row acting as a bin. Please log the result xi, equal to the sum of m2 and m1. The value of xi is 5.5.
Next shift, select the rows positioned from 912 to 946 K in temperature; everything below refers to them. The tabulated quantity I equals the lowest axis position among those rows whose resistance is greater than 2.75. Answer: 913.0 K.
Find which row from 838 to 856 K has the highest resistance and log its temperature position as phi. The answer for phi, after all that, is 845.0 K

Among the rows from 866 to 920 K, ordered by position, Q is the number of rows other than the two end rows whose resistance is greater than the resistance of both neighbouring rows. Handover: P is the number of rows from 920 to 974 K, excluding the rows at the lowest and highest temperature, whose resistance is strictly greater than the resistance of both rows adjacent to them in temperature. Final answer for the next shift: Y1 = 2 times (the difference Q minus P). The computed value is 4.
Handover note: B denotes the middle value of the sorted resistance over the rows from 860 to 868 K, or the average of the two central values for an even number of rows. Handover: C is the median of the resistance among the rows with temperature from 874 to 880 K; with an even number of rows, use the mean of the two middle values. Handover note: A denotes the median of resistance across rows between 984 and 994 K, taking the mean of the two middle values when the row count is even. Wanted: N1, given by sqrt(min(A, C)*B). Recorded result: 2.28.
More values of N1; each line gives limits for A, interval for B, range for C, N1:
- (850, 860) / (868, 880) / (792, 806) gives 2.42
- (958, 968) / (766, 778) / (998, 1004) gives 2.65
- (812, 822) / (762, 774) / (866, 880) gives 2.63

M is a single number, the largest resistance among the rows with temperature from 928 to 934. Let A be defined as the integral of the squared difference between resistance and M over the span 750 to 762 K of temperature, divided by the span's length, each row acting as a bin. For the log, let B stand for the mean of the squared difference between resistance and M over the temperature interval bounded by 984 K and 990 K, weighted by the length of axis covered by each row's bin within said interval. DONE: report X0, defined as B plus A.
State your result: 0.34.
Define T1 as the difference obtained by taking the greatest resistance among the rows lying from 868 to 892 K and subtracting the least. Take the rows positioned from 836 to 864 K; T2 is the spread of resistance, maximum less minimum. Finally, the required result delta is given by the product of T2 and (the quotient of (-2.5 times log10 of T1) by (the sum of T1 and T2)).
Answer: 0.19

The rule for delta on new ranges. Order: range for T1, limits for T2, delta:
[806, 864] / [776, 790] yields -0.03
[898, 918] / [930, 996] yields 1.40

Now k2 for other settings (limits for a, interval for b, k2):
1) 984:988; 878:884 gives -0.05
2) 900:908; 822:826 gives 0.02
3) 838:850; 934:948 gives -0.08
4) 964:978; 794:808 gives -0.17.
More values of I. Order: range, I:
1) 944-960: 945.0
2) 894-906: 895.0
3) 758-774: 759.0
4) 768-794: 769.0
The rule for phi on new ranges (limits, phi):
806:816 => 811.0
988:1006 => 1003.0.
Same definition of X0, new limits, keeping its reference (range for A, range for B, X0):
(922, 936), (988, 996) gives 0.15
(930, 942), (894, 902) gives 0.06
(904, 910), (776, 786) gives 0.19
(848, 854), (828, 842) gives 0.54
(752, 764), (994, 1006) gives 0.18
